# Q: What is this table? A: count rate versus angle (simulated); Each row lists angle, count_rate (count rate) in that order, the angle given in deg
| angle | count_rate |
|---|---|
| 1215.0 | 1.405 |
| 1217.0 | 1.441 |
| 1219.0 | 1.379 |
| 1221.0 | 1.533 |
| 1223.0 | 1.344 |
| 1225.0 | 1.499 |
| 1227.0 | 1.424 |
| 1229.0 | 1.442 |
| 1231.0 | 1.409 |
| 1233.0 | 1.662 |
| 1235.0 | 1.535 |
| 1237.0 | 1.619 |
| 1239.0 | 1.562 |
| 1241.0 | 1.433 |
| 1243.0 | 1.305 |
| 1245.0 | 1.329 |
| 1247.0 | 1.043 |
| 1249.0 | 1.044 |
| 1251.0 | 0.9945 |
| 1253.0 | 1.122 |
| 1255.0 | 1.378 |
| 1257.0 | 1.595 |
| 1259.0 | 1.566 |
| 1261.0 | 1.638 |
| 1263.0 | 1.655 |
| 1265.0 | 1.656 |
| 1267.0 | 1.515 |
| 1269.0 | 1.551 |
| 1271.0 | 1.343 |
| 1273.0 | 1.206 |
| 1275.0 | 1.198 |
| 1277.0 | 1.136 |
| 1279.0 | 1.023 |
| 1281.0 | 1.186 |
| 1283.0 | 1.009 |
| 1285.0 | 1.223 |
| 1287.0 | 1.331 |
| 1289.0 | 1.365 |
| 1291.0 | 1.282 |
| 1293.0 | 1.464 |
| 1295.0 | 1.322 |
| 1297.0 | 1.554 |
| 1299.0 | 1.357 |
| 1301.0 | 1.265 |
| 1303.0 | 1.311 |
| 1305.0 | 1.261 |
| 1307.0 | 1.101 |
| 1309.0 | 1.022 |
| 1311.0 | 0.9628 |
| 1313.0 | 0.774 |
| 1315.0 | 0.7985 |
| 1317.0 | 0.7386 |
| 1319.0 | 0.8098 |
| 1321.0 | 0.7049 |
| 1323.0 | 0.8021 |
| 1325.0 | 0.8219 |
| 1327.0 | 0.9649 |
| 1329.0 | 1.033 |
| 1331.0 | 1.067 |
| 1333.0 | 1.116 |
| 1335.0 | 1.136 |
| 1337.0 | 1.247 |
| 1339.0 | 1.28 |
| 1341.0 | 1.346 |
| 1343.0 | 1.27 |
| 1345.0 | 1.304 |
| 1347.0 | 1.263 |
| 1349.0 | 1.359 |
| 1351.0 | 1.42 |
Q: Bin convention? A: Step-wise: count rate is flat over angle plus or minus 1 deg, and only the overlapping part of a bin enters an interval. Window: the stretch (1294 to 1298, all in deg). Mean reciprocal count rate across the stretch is 0.70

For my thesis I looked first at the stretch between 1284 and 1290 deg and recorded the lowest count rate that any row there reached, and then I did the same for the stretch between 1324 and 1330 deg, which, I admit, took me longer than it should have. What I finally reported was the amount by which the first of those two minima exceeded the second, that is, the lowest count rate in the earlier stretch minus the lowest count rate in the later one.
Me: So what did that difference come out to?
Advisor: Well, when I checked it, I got 0.40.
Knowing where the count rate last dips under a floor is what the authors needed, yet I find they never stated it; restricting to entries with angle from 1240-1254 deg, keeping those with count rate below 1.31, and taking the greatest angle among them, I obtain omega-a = 1253.0 deg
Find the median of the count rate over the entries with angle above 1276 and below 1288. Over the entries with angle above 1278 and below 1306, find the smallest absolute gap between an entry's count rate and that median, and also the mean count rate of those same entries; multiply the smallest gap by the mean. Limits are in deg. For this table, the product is 0.03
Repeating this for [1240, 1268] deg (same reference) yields 0.05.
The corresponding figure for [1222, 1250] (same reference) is 0.16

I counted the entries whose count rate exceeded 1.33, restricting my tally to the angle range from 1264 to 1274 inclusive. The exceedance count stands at 4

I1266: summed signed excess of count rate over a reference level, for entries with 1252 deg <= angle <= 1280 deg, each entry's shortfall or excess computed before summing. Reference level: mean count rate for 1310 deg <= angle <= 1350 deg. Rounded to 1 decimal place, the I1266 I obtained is 5.0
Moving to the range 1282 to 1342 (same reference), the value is 2.3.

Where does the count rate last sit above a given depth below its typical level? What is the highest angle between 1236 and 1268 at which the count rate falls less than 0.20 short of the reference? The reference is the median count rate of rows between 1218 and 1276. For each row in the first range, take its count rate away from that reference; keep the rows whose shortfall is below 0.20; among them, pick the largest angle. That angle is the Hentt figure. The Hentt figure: 1267.0 deg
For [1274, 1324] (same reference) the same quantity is 1305.0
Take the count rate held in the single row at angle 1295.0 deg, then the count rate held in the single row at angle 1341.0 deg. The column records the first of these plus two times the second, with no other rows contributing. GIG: 4.0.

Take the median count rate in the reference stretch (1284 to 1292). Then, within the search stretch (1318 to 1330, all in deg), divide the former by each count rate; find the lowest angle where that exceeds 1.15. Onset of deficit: 1319.0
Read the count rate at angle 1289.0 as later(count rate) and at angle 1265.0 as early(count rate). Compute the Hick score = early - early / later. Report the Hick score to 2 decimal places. 0.44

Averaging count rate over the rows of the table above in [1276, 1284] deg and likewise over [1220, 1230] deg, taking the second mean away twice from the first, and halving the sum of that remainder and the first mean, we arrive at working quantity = -0.36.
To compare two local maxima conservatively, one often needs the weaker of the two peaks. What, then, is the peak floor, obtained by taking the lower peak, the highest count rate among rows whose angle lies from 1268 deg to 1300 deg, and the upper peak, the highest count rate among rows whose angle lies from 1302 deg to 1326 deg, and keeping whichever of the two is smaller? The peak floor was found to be 1.3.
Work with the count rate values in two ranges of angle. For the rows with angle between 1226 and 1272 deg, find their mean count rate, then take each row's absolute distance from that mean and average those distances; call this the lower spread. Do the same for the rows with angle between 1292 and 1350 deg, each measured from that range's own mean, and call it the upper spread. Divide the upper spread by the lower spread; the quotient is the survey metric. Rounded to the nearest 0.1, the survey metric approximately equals 1.2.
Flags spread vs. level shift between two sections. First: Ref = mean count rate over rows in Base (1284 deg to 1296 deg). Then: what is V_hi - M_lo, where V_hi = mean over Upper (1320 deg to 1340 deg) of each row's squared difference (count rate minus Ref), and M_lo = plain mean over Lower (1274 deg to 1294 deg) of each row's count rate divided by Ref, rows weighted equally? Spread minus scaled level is -0.79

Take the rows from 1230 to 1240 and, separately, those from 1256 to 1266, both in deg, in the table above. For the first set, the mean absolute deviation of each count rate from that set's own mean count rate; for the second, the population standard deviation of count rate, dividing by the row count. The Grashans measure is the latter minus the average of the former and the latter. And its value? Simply -0.016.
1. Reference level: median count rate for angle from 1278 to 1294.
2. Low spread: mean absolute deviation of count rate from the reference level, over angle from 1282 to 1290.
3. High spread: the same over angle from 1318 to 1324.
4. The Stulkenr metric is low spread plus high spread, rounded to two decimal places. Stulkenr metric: 0.60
